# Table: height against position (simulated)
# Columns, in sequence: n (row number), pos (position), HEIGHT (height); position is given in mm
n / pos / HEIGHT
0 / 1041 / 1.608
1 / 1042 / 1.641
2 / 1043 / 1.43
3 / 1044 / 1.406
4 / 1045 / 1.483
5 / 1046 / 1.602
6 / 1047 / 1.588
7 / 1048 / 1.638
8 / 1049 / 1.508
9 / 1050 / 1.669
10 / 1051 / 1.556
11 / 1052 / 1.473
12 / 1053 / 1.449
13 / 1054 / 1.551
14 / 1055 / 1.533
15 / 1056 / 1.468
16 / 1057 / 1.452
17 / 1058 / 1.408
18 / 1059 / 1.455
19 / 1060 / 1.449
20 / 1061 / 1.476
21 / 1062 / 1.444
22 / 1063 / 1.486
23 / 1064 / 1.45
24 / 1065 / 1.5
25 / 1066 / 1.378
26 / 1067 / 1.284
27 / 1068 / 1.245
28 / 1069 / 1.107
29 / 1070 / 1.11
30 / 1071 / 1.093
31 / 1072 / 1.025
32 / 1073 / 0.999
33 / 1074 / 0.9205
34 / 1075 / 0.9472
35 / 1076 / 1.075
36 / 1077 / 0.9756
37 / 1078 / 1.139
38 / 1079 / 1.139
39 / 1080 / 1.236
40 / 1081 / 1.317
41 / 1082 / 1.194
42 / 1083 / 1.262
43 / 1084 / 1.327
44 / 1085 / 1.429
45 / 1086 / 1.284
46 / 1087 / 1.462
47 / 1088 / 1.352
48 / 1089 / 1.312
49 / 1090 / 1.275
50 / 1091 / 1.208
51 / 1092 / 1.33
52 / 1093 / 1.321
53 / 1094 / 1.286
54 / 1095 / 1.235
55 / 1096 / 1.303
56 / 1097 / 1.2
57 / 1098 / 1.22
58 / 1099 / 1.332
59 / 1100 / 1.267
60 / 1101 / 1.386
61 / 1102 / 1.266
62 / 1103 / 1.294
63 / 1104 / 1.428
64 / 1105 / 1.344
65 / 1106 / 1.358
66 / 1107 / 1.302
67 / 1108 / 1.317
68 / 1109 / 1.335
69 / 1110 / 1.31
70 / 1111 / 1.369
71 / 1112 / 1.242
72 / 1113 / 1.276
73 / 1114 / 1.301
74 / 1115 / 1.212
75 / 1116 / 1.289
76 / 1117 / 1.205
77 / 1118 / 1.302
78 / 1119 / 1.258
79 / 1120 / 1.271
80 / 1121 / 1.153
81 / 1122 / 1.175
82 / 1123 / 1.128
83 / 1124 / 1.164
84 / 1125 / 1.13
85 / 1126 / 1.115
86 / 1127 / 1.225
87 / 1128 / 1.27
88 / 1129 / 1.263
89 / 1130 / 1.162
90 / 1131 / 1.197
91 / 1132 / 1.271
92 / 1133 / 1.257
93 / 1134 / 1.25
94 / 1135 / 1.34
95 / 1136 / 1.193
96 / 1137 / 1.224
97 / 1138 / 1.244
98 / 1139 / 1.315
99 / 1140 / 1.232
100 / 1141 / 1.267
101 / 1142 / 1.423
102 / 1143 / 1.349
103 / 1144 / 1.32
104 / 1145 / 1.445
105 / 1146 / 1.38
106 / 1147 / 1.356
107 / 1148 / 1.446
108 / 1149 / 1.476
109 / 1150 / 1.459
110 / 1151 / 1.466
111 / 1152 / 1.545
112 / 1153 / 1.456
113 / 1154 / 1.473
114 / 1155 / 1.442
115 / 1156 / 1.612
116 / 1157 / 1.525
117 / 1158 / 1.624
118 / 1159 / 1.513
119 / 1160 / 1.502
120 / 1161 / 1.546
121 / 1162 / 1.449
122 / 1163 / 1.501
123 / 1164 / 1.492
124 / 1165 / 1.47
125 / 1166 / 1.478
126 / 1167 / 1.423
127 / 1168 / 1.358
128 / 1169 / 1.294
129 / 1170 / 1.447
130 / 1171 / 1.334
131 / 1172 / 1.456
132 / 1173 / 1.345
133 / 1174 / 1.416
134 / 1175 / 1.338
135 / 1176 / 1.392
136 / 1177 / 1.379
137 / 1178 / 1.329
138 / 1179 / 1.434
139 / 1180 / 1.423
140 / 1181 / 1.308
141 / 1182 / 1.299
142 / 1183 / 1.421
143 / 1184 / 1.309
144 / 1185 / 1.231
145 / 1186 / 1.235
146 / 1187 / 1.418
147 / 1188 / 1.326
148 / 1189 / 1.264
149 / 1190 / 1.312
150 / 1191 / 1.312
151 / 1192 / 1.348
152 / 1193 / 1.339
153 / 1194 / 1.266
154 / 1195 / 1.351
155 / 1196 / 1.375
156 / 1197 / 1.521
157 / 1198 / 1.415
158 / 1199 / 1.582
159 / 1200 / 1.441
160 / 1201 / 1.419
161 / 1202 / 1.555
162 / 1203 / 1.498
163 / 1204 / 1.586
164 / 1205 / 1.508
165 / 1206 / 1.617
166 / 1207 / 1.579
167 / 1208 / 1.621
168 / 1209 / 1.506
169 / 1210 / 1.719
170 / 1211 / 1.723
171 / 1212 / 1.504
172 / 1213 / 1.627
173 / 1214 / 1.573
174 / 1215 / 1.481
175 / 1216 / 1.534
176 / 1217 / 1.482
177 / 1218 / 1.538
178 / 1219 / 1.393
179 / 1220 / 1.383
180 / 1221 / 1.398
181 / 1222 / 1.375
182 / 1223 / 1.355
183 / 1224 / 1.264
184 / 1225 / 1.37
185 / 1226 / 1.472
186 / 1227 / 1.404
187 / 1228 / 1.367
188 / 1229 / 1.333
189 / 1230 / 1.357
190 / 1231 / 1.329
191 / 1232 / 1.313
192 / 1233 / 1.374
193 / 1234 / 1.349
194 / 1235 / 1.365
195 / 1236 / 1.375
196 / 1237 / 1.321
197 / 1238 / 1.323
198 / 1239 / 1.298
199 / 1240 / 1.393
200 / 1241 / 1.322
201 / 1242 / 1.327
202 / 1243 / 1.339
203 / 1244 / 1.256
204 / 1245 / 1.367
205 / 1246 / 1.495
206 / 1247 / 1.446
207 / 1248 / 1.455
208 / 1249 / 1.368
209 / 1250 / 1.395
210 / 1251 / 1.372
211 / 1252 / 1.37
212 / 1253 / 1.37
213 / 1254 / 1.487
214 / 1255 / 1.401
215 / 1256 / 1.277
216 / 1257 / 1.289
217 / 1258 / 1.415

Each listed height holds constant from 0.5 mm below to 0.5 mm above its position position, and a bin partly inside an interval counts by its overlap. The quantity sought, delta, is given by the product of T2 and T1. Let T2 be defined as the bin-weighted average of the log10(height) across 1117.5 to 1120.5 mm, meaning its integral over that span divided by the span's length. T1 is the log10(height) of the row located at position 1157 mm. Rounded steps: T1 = 0.18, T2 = 0.11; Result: 0.019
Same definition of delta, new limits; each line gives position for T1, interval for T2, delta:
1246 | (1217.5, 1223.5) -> 0.026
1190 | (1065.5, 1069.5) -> 0.011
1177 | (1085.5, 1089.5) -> 0.018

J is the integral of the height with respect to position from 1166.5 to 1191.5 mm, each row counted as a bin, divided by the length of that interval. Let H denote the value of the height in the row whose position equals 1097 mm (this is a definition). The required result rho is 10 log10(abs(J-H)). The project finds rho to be -8.2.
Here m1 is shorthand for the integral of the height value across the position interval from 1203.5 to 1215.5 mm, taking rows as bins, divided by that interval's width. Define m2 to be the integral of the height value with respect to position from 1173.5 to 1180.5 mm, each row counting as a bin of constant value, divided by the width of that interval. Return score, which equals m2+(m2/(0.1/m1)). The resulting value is 23.4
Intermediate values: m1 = 1.59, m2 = 1.39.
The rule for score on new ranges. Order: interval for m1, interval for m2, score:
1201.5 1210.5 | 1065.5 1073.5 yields 19.4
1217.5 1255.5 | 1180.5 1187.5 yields 19.4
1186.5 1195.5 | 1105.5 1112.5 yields 18.8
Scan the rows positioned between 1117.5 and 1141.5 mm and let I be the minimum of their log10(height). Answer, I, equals 0.047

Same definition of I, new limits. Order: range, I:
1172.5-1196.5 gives 0.090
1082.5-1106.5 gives 0.079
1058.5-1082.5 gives -0.036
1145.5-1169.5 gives 0.112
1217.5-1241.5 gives 0.102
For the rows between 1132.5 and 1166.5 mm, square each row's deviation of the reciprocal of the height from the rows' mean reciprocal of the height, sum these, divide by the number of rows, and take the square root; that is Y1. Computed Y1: 0.059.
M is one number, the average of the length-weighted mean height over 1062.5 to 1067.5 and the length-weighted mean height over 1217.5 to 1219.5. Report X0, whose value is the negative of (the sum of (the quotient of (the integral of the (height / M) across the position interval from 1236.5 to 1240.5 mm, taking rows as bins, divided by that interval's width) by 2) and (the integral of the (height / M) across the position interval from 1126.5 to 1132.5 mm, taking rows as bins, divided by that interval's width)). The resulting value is -1.32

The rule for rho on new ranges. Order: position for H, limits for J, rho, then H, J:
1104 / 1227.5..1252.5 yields -11.7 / 1.428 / 1.36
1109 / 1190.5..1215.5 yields -7.9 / 1.335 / 1.50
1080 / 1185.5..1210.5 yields -6.8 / 1.236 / 1.44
